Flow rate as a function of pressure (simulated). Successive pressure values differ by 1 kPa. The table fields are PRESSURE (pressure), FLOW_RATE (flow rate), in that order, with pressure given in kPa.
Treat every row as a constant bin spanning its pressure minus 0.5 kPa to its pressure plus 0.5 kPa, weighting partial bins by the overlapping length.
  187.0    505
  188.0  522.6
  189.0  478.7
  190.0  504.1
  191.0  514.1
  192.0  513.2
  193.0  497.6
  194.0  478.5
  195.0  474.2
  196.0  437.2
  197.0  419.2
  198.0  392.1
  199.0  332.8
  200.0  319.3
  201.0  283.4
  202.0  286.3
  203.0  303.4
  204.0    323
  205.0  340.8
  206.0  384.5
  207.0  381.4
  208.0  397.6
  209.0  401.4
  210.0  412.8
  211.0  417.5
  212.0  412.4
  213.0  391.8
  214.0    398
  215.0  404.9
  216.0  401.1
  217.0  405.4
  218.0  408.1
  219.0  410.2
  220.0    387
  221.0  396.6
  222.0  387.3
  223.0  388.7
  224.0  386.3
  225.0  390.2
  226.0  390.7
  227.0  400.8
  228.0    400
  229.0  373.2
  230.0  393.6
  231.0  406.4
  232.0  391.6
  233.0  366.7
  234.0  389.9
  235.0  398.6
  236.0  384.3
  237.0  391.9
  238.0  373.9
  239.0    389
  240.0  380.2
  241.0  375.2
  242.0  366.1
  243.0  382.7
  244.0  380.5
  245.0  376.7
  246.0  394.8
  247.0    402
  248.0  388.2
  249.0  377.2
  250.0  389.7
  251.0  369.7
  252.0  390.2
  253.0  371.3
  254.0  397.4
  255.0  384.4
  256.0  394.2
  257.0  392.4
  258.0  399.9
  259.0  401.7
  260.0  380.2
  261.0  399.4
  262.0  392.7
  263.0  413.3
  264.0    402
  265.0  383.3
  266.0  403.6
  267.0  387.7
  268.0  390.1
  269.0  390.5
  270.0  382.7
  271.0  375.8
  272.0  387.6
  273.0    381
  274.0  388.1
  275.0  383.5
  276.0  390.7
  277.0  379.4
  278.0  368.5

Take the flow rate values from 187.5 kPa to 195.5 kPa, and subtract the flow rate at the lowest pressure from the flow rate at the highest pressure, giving -48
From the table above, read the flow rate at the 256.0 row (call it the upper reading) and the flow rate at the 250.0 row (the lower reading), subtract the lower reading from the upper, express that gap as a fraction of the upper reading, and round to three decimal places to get 0.011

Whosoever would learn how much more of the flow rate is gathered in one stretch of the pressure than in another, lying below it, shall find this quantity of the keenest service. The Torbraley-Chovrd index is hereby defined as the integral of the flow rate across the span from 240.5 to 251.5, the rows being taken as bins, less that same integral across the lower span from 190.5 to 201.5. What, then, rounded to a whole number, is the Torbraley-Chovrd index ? -459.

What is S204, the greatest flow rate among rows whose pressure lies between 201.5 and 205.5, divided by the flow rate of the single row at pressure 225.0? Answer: 0.87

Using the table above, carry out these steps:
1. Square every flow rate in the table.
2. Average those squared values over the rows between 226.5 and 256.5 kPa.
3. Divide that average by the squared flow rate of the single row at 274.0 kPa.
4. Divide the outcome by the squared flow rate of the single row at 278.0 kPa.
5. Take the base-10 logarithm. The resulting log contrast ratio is -5.14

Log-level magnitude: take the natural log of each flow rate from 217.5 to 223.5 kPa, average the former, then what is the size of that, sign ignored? 5.98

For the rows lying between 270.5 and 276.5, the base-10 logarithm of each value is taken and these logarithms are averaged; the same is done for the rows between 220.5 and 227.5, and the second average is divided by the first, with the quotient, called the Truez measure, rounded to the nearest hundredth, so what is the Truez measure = 1.00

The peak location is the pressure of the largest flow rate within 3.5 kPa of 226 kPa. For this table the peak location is 227.0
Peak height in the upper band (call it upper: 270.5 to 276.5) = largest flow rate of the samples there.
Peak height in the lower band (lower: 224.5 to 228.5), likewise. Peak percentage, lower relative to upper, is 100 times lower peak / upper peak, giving 103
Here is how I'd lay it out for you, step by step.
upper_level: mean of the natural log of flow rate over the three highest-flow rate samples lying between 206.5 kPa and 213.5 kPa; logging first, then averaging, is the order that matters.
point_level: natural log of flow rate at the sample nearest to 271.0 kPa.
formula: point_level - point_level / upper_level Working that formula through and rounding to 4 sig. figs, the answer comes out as 4.945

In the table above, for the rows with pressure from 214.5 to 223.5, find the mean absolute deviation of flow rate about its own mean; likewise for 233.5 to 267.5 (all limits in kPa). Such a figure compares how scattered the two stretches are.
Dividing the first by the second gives 1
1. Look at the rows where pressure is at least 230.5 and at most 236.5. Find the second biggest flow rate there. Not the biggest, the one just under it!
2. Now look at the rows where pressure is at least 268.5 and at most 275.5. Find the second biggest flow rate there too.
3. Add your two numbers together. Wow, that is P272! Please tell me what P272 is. 787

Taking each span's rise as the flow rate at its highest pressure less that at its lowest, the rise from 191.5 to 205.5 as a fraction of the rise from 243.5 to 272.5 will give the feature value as -24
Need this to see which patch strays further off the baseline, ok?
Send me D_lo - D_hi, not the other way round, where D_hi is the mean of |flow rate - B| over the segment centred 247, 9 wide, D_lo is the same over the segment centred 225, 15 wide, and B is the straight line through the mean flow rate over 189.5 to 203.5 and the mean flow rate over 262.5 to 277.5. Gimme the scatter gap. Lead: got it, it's -2.3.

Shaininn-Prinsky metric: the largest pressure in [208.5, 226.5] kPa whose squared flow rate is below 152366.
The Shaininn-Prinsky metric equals 225.0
